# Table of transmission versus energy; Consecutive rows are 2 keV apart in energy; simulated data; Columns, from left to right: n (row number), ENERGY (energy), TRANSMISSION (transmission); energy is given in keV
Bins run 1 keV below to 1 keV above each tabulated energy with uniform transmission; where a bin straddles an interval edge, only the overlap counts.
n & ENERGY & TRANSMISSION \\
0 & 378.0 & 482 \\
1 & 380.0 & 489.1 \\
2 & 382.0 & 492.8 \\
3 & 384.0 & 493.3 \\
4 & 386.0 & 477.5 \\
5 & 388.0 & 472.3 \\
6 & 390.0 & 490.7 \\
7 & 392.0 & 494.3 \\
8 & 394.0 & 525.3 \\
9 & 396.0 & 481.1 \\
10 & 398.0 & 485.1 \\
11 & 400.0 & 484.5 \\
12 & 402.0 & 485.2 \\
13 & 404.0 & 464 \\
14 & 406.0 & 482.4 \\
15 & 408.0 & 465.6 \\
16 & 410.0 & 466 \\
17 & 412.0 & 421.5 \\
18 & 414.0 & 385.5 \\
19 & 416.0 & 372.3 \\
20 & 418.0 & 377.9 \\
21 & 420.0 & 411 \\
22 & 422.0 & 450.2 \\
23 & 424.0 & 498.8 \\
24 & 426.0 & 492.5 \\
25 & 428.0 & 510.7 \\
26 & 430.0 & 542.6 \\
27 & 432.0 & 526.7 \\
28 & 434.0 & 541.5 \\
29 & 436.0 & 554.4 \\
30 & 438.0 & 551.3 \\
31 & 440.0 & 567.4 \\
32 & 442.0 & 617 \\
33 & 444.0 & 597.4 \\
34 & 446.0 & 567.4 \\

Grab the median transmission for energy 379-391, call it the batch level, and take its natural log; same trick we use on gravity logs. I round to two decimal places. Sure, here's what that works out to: 6.19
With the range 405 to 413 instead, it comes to 6.14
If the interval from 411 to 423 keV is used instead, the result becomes 5.99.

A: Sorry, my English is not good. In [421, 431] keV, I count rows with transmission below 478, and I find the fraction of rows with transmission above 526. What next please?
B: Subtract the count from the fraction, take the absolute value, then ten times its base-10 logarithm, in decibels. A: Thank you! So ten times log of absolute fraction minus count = -1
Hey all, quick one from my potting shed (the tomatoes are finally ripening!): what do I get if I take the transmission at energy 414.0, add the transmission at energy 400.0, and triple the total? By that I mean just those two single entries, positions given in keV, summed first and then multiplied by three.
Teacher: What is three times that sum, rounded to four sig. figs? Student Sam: 2610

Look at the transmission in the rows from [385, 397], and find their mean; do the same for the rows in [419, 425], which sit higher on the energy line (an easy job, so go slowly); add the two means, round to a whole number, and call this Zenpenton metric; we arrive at 944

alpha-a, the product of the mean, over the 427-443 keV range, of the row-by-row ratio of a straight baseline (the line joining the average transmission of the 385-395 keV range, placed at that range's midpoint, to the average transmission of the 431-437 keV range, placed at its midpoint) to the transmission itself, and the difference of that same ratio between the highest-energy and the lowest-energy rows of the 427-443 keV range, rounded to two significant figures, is -0.15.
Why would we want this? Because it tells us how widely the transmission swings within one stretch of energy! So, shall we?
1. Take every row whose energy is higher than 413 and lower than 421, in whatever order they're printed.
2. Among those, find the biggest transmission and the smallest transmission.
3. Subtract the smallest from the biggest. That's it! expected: 39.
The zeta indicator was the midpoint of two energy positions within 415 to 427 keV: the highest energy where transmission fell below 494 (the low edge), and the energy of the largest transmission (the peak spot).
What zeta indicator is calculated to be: 425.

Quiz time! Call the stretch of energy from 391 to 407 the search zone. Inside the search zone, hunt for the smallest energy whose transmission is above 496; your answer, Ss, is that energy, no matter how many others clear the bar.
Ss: 394.0 keV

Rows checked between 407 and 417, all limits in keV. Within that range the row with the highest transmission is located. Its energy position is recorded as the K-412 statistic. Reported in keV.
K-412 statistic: 410.0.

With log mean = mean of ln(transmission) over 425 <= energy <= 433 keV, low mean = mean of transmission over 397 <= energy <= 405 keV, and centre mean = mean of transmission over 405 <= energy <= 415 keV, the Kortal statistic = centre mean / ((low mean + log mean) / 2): 1.83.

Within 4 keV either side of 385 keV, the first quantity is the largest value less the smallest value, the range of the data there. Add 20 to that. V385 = 41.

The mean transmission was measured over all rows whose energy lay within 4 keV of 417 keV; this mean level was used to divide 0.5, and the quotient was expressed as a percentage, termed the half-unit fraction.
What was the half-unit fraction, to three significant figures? 0.129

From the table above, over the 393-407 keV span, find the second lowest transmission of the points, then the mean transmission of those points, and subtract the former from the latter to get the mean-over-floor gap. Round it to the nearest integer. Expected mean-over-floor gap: 6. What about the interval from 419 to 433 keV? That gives 40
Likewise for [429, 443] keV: 16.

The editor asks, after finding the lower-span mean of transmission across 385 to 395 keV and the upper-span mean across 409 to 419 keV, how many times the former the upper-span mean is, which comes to 0.82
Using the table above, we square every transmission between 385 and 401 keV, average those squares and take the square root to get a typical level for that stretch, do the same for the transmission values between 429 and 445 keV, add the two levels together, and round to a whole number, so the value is 1052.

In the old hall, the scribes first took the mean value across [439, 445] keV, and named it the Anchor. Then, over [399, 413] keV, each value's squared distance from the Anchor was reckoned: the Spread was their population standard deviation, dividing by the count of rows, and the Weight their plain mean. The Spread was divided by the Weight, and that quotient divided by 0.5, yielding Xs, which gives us 0.70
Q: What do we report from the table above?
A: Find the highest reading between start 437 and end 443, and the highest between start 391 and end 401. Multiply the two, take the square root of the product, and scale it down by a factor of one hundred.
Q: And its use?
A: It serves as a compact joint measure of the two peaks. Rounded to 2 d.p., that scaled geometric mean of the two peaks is 5.69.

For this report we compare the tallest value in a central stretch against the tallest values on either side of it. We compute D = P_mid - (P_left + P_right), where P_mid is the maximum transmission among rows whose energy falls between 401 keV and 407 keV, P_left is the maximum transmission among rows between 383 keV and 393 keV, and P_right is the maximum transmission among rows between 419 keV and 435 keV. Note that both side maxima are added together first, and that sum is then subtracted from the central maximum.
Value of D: -552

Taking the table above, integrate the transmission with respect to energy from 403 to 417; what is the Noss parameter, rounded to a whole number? 6115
